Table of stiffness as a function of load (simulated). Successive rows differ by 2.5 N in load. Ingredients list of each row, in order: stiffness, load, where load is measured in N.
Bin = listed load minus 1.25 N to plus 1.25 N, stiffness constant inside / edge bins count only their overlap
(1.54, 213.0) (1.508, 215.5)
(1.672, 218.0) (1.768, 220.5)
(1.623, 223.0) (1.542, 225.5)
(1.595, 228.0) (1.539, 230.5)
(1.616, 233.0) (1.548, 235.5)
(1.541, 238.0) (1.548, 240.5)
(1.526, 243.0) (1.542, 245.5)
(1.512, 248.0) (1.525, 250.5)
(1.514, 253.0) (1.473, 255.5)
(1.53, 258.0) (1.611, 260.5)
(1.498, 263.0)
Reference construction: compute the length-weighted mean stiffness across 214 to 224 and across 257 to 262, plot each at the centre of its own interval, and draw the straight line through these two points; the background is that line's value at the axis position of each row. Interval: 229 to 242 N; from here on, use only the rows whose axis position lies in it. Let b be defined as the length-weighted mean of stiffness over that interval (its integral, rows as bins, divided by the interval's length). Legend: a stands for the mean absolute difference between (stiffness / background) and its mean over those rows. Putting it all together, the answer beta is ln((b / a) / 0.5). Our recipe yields 5.5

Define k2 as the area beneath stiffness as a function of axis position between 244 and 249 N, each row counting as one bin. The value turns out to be 7.64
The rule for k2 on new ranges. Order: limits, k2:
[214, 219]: 7.92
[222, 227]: 7.91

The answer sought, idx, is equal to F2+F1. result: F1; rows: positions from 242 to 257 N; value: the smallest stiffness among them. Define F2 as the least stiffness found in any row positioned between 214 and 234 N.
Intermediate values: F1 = 1.473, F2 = 1.508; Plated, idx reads 2.98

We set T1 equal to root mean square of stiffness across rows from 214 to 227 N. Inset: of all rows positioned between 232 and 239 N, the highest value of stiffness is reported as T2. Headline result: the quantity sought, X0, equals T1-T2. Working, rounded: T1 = 1.63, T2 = 1.616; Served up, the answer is 0.01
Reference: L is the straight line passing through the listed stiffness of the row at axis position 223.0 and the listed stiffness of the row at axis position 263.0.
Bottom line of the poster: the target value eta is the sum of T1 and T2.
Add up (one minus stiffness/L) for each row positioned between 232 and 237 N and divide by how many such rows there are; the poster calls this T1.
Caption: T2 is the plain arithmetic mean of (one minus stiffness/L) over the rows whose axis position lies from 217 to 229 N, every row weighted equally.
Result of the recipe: -0.007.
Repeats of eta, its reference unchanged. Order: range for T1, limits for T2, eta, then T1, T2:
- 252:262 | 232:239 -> 0.000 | -0.0097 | 0.010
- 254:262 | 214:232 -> -0.006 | -0.0163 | 0.010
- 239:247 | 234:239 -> 0.036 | 0.0140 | 0.022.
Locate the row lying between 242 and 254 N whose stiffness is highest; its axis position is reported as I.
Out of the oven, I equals 245.5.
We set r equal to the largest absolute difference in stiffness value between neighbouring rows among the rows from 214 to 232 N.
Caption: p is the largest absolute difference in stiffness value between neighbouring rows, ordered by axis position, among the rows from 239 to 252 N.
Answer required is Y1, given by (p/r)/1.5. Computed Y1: 0.1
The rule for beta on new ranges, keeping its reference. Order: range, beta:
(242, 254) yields 6.4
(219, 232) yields 4.5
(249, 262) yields 4.9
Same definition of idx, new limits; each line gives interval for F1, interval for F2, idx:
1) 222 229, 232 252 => 3.05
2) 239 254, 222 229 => 3.05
